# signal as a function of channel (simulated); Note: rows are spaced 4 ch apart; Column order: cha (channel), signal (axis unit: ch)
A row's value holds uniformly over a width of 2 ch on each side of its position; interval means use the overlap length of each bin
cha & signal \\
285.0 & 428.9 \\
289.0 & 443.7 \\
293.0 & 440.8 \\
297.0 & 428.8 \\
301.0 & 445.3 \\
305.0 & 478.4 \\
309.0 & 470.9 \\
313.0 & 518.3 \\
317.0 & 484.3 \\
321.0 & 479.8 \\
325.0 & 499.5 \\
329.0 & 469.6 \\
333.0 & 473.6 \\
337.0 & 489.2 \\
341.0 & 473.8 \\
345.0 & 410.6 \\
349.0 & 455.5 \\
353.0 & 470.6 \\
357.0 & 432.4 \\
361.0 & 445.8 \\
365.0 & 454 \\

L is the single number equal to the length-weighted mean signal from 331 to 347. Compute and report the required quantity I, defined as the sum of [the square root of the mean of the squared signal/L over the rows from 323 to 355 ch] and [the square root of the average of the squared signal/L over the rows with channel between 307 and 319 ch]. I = 2.08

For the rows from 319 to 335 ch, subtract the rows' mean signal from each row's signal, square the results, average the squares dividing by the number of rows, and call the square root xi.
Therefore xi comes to 11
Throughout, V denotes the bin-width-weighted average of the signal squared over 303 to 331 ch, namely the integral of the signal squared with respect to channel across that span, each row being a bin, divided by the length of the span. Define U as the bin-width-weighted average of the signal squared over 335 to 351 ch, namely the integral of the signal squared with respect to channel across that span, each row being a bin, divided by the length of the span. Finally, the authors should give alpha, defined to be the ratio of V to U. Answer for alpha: 1.13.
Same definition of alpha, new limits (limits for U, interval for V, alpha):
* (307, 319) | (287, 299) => 0.79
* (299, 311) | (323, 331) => 1.09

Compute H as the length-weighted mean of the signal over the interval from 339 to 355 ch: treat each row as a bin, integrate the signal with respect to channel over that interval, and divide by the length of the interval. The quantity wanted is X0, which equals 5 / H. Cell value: 0.0110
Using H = 453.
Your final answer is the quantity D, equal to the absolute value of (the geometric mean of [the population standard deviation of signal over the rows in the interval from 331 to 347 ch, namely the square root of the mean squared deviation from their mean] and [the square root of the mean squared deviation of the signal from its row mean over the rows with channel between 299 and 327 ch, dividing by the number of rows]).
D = 25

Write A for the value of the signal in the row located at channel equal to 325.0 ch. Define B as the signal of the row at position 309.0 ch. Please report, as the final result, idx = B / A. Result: 0.94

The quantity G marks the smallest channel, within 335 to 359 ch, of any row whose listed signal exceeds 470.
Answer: 337.0 ch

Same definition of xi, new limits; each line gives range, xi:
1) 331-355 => 25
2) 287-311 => 17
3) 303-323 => 17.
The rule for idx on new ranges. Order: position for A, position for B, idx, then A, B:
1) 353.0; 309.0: 1.00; 470.6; 470.9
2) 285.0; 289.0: 1.03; 428.9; 443.7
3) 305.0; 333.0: 0.99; 478.4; 473.6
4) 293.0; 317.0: 1.10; 440.8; 484.3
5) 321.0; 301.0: 0.93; 479.8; 445.3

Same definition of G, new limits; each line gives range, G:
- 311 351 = 313.0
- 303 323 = 305.0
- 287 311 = 305.0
